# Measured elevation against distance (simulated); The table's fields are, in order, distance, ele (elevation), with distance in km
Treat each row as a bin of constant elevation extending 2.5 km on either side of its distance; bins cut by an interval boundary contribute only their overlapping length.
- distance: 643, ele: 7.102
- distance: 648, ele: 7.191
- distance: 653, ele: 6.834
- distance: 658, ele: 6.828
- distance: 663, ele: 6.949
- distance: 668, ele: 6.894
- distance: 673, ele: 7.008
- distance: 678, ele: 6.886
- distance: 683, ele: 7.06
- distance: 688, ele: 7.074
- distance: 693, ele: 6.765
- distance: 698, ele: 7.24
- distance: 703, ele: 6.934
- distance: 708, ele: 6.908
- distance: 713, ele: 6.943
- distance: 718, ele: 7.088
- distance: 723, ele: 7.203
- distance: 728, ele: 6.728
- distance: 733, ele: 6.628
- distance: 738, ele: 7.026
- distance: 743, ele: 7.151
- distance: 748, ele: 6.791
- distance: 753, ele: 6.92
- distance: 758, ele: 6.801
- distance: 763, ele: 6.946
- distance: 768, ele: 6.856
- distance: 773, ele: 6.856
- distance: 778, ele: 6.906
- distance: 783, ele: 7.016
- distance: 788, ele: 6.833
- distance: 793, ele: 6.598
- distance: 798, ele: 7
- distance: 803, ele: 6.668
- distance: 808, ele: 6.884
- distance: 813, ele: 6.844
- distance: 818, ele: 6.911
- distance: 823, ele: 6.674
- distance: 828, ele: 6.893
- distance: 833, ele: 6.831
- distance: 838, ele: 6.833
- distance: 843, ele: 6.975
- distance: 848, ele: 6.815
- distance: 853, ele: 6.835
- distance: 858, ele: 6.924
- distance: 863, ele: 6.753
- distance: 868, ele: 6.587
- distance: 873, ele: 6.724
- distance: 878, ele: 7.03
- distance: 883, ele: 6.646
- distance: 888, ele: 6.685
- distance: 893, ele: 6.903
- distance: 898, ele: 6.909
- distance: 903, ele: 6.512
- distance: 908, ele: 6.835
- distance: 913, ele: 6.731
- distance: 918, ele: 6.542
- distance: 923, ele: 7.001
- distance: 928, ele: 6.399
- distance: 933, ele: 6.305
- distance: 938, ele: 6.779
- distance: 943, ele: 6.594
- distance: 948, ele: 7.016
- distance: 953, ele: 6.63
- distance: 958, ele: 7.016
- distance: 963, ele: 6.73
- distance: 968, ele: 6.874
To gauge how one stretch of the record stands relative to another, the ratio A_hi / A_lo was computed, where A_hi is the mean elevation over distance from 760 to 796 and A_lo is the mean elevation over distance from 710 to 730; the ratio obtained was 0.981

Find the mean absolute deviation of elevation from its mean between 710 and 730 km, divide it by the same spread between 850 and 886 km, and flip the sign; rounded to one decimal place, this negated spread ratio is -1.3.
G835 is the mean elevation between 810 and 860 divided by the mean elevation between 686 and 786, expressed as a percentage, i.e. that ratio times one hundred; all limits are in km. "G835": 98.8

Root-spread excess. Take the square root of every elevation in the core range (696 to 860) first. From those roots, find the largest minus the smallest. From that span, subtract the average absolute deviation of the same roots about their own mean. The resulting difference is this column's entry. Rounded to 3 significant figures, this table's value 0.101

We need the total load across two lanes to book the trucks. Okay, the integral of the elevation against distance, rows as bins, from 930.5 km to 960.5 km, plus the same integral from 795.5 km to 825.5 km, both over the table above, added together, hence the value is 407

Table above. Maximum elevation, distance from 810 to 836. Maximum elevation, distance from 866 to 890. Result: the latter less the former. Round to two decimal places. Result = 0.12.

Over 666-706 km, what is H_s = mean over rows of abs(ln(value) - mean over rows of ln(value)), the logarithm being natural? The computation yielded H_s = 0.016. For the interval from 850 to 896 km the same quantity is 0.018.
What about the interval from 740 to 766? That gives 0.015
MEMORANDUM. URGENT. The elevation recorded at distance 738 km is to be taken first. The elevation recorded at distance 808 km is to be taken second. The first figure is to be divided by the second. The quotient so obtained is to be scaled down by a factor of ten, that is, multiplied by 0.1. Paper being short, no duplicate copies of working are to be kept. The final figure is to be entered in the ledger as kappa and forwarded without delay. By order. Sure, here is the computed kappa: 0.102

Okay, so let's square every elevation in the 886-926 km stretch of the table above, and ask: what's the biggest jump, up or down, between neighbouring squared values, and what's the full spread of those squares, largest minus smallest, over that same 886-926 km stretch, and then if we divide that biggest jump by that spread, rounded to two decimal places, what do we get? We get 0.94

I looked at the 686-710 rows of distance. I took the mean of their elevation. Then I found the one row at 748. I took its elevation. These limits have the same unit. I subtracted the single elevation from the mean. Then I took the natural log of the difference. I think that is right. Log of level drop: -1.6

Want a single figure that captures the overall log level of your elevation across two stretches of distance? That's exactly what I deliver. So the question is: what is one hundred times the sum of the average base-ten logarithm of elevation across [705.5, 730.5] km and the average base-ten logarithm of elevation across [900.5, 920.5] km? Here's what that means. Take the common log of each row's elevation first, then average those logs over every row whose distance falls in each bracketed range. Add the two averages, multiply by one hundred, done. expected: 166.6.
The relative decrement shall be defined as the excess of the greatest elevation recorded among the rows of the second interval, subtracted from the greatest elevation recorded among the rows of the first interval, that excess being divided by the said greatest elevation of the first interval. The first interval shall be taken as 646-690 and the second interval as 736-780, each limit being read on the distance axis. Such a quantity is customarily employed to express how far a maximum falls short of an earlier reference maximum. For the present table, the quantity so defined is 0.0056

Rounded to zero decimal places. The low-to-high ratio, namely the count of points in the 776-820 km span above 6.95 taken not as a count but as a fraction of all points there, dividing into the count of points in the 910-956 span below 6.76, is 27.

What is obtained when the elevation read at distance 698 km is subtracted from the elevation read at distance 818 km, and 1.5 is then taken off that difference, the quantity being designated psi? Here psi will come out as -1.83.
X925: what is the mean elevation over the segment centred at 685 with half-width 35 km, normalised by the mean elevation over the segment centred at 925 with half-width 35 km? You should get 1.03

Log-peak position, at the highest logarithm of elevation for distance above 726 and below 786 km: 743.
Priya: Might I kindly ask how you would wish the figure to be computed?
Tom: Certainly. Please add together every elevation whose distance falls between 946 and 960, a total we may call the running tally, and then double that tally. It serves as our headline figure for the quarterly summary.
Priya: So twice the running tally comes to 41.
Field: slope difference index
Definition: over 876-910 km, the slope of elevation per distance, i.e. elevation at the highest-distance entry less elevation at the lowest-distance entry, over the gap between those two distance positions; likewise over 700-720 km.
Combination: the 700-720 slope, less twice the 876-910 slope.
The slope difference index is 0.023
